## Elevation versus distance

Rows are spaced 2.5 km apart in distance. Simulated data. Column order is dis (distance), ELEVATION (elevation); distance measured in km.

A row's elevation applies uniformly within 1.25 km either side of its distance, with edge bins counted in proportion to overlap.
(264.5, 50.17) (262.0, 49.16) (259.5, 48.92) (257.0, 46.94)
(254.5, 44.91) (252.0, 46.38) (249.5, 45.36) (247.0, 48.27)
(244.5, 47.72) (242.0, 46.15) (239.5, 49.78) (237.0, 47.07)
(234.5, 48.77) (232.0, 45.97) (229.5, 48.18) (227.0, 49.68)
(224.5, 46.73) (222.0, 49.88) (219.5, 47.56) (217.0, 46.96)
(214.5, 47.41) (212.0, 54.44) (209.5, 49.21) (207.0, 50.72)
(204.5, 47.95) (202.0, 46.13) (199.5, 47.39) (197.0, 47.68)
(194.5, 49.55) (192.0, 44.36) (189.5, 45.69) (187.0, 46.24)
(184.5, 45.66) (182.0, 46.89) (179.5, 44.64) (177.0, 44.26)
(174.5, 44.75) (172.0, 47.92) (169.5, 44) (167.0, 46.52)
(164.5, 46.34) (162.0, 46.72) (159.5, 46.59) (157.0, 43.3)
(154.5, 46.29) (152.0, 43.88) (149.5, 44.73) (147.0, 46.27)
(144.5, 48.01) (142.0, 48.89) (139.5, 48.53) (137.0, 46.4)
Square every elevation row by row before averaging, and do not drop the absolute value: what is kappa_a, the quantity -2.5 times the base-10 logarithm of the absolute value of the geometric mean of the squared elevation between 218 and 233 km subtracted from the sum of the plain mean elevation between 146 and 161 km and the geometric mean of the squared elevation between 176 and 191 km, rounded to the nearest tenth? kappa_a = -5.6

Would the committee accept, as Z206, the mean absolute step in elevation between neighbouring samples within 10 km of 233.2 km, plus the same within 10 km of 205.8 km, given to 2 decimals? 5.34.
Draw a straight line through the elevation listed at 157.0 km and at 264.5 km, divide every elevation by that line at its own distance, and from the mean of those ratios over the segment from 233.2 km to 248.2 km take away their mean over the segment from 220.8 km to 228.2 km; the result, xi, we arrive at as -0.038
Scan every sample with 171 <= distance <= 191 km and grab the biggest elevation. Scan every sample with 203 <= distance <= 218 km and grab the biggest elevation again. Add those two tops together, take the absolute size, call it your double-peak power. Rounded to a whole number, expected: 102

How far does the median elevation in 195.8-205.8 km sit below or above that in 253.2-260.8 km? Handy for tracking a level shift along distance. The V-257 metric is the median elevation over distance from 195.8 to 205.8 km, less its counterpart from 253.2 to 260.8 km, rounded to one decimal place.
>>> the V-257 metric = 0.6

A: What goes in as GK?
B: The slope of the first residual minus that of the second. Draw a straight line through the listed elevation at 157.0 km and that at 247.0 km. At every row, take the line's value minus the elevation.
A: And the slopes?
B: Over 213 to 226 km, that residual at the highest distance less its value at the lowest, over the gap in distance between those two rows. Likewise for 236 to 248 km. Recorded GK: 0.2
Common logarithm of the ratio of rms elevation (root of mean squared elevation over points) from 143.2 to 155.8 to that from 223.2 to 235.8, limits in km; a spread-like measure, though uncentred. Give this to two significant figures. -0.019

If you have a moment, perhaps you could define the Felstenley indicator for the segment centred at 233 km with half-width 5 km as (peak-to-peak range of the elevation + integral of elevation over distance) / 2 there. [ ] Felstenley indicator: 239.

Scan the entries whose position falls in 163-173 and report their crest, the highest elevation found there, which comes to 47.92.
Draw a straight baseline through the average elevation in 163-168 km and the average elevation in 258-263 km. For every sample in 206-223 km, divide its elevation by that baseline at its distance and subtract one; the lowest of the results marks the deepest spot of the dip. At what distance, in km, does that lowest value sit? 217.0 km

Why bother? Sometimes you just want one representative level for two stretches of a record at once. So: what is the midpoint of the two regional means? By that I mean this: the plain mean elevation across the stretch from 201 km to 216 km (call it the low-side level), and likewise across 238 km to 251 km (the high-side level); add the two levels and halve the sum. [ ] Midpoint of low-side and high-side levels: 48.4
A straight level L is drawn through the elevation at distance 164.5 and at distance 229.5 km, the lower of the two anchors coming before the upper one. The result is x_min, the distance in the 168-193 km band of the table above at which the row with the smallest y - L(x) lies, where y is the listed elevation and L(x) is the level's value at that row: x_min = 192.0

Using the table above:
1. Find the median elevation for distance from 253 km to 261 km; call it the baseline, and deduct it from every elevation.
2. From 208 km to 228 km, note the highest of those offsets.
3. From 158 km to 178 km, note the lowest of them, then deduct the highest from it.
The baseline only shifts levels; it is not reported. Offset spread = -10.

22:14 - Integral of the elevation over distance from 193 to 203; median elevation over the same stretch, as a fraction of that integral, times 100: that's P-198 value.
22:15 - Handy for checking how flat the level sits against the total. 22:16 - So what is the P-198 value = 10.0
